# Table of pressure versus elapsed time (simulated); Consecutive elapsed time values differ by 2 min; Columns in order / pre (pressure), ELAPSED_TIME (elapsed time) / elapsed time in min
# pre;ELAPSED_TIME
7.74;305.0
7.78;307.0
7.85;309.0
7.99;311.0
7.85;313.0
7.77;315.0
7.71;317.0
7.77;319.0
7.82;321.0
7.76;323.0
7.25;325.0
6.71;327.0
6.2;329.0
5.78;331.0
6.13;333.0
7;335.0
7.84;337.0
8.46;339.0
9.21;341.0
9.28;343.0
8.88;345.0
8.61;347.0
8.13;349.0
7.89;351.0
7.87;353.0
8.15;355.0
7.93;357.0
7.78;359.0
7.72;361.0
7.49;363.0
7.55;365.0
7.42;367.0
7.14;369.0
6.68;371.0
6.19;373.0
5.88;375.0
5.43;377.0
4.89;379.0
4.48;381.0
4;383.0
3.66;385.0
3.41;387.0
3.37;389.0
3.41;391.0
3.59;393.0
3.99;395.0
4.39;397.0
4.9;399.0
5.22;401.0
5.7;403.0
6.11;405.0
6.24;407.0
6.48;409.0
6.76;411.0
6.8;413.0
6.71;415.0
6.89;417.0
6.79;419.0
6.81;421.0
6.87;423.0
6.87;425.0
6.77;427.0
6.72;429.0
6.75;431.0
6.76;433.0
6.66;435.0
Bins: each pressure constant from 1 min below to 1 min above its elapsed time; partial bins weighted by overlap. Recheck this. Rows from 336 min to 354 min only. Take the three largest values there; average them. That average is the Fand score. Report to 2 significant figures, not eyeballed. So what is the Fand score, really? 9.1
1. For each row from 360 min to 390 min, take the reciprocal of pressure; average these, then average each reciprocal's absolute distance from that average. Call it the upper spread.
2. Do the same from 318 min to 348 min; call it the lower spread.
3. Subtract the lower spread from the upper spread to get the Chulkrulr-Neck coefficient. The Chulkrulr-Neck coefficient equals 0.04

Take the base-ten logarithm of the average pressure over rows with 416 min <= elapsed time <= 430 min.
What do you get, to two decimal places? 0.83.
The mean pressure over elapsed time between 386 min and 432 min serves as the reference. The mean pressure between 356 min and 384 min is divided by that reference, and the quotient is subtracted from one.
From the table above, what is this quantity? -0.13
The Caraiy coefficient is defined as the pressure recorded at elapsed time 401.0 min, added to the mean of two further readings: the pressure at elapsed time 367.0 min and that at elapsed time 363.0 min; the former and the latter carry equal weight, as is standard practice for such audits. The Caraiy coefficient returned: 12.7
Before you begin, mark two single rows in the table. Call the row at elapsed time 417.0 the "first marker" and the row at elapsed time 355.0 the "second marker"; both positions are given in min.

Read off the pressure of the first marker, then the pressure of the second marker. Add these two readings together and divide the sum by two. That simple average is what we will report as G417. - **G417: 7.52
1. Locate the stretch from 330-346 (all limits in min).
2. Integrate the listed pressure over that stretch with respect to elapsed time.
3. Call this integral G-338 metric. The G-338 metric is 125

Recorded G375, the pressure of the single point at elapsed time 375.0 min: 5.88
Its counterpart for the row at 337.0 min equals 7.84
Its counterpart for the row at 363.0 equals 7.49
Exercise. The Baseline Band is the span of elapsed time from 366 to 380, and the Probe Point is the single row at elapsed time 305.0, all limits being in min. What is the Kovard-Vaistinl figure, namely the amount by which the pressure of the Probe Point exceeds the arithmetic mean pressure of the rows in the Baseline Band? 1.5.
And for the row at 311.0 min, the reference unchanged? 1.8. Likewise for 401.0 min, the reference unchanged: -1.0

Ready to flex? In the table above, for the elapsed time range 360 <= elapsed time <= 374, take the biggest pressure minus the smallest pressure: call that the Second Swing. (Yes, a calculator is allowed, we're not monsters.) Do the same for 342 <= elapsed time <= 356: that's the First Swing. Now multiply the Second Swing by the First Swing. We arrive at 2.2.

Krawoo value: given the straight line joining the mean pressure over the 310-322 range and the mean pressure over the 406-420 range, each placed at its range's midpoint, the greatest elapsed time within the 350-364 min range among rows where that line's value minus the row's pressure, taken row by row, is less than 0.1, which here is 363.0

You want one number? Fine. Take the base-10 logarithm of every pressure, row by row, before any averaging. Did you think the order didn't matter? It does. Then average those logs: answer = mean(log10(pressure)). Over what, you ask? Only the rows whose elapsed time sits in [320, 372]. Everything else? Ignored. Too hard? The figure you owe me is 0.88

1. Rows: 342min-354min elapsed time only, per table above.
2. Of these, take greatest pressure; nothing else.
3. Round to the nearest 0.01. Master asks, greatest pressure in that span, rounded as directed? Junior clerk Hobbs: 9.28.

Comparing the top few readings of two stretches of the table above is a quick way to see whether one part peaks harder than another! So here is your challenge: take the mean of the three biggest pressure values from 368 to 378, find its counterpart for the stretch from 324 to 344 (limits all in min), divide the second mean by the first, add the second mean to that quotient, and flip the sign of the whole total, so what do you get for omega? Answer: -10.3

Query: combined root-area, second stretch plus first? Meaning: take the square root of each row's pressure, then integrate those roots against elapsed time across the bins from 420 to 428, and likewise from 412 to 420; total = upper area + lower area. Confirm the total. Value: 41.8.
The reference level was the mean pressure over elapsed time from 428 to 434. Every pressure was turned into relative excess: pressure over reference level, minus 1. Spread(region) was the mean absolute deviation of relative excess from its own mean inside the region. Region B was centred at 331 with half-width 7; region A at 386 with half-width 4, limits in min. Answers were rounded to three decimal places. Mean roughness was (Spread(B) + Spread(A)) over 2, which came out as 0.059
